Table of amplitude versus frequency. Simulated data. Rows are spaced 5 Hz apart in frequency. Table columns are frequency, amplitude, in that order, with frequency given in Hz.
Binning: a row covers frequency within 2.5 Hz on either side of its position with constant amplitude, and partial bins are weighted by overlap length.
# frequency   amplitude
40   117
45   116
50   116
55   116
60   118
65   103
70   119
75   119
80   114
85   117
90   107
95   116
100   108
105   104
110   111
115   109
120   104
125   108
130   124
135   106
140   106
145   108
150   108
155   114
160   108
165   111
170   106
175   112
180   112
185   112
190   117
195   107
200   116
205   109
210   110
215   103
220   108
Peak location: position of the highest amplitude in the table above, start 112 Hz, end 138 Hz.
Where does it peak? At 130 Hz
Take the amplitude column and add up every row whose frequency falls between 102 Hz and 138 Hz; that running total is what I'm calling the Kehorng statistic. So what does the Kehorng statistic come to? 766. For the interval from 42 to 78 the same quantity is 807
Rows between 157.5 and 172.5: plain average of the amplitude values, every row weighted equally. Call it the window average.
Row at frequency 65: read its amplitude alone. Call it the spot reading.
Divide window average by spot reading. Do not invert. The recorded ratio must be 1.05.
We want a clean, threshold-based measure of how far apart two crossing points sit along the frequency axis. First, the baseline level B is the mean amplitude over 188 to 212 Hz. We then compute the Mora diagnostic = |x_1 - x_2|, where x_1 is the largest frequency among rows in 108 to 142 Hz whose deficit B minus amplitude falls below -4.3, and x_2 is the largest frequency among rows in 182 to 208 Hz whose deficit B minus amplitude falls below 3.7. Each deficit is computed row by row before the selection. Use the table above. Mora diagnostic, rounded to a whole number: 75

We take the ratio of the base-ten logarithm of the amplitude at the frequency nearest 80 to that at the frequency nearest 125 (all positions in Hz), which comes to 1.01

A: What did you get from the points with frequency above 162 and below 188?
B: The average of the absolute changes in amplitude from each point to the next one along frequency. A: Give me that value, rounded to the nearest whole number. 3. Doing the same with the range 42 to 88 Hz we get 5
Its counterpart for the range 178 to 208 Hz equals 6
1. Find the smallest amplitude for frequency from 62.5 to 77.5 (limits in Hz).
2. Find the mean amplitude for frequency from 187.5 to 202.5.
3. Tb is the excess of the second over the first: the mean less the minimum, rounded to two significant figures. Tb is 10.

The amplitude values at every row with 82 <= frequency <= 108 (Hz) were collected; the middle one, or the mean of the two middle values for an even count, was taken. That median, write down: 108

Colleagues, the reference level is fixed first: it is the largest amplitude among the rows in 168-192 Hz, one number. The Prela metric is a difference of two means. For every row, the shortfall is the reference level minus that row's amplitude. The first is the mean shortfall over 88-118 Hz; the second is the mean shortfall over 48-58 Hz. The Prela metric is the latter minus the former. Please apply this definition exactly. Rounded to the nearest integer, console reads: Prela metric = -7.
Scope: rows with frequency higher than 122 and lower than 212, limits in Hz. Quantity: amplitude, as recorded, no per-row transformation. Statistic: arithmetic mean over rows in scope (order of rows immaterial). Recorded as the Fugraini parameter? 111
